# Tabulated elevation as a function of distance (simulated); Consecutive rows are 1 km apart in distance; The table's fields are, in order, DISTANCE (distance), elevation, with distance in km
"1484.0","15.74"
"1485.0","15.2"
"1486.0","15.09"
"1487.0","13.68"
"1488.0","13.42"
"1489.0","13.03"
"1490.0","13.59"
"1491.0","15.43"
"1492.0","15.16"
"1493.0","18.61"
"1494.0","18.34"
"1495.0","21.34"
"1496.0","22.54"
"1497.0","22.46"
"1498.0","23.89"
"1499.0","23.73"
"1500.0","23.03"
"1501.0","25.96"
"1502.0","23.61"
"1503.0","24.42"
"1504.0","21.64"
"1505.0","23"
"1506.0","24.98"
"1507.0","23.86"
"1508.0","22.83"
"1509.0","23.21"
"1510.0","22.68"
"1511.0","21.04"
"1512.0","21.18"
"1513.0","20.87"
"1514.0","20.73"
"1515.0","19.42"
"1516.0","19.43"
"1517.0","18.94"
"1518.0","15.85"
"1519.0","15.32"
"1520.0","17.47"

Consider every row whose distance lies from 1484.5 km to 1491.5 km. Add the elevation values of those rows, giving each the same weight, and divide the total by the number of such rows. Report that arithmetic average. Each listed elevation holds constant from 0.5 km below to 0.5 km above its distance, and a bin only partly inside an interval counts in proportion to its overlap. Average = 14.2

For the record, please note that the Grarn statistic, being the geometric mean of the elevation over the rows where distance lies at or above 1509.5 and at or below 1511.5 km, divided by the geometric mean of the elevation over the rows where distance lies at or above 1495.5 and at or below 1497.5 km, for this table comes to 0.97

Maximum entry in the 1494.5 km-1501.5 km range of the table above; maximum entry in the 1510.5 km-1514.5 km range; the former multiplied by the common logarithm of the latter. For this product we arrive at 34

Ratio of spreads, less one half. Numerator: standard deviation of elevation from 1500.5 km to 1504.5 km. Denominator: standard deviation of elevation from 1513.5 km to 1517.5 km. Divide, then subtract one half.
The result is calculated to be 1.8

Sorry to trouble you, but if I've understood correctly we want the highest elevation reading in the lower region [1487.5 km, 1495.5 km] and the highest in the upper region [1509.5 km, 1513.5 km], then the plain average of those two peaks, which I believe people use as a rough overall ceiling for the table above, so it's 22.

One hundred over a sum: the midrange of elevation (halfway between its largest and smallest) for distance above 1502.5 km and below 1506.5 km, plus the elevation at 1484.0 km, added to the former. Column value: 2.56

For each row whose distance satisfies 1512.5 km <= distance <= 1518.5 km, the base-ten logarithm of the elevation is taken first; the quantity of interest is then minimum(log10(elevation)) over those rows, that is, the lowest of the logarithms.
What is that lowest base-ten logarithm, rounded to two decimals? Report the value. 1.20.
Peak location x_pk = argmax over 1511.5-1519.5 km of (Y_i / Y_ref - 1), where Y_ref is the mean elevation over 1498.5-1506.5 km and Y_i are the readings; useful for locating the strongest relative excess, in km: 1512.0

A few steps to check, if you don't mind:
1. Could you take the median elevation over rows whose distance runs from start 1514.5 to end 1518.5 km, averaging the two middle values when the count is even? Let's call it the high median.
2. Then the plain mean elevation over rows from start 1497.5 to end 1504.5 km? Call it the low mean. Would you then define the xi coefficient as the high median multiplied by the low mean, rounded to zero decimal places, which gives 456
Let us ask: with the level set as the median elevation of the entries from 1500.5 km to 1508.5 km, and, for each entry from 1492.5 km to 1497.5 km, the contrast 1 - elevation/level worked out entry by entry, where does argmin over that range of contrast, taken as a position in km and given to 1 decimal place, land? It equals 1496.0 km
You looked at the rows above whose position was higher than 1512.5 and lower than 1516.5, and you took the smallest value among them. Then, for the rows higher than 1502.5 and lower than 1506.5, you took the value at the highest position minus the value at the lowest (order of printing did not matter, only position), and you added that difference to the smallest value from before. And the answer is 20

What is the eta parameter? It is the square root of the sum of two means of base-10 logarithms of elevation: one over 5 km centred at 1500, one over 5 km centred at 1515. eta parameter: 1.64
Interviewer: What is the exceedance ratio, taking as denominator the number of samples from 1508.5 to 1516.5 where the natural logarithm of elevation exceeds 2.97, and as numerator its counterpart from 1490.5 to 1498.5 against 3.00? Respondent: 0.67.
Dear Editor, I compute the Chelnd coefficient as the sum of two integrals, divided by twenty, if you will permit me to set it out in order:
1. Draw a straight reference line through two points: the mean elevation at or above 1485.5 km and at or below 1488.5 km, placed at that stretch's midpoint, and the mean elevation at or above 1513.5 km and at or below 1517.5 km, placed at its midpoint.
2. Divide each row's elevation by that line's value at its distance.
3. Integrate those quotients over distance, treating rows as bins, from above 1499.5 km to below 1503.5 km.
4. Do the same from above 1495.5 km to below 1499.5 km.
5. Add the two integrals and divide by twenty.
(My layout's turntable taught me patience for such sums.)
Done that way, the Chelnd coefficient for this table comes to 0.57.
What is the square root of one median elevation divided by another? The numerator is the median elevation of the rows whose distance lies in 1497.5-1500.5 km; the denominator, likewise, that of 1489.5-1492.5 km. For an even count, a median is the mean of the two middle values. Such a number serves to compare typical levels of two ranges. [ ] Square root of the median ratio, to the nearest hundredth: 1.25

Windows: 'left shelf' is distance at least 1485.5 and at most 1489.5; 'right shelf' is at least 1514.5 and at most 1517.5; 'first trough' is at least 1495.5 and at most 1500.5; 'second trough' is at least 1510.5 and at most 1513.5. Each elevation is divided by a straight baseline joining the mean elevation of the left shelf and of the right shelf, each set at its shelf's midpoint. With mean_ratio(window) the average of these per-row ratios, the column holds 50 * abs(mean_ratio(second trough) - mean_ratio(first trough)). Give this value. 16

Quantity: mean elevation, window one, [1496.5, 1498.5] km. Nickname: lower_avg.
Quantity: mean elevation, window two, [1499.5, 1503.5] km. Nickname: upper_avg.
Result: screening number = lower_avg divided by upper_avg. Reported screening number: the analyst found 0.96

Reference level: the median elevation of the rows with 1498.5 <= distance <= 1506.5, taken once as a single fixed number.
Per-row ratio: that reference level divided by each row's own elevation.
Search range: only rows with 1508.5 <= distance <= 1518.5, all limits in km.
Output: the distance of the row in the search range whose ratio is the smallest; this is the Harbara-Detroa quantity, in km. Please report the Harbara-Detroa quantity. 1509.0 km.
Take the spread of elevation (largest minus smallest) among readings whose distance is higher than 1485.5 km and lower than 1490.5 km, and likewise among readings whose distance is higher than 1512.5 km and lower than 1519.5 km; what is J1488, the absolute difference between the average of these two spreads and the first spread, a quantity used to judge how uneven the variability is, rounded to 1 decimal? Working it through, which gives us 1.7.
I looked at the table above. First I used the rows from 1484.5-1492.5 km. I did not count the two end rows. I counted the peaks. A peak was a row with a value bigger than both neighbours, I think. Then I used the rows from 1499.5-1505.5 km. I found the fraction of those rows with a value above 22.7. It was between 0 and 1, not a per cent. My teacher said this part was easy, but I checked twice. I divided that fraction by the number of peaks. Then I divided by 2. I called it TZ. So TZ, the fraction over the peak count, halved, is 0.42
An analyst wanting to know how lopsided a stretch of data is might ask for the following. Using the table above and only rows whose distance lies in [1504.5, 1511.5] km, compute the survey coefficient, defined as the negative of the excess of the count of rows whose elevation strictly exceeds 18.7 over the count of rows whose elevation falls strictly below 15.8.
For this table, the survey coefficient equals -7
